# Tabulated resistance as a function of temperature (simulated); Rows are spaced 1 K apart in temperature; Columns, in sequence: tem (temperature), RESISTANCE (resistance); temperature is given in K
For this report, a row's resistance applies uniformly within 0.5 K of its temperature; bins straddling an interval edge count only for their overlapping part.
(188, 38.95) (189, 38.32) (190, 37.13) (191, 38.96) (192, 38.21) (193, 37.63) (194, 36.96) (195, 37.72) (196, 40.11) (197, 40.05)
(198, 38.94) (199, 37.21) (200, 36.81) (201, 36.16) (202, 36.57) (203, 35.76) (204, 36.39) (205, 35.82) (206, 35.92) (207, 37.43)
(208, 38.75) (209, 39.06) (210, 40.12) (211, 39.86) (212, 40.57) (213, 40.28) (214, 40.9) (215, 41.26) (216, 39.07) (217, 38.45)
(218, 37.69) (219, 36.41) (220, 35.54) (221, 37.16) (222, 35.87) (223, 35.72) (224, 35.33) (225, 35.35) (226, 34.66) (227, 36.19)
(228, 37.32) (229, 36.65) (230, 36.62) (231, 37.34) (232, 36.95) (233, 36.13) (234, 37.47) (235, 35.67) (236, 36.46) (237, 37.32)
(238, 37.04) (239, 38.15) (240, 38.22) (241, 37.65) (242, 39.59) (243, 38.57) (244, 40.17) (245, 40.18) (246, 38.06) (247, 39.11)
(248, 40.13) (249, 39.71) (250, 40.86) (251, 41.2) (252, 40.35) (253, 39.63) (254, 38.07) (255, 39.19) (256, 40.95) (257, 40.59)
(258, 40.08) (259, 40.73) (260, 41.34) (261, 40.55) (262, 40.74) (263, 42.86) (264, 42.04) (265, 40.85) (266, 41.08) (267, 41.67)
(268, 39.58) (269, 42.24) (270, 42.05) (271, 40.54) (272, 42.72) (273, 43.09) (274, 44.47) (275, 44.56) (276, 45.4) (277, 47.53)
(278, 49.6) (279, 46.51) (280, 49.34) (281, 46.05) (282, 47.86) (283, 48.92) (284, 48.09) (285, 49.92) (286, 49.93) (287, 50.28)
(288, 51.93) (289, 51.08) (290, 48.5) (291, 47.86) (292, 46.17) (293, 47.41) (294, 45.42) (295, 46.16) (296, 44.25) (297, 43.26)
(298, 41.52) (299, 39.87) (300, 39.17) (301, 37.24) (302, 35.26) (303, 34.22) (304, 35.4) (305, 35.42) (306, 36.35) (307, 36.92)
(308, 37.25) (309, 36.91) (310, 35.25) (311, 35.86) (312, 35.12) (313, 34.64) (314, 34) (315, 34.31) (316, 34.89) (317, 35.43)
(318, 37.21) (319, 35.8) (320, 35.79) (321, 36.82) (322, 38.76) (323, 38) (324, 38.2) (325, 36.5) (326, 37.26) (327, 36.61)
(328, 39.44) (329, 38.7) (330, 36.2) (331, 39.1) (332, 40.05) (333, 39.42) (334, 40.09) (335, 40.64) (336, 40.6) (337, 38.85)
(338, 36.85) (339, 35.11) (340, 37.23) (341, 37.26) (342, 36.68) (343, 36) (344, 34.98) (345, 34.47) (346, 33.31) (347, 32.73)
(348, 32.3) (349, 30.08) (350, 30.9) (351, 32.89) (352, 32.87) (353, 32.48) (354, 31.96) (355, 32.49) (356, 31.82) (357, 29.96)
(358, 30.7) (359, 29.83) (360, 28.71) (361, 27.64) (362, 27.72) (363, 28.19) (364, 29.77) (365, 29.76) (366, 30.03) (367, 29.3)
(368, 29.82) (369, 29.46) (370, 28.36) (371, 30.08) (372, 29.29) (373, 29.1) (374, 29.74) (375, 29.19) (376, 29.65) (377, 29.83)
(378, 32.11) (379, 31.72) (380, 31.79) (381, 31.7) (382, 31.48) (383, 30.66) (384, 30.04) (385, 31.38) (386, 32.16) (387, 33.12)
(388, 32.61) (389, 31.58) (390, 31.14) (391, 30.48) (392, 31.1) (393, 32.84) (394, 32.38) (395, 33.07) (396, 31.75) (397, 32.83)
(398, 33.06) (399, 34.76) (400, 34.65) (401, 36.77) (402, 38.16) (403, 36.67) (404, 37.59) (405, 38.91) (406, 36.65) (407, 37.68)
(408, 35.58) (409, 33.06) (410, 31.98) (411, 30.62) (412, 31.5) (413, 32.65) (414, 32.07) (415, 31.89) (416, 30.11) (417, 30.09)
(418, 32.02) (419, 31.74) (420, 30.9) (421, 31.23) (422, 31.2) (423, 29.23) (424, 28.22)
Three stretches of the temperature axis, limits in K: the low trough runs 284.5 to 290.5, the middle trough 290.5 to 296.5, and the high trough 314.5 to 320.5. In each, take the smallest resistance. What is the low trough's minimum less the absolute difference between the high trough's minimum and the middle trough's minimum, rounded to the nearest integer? 39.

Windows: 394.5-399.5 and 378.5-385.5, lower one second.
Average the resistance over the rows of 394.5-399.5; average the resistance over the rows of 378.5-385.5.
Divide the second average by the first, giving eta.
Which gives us 0.94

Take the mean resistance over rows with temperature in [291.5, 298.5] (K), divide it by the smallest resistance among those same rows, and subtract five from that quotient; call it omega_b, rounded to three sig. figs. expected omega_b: -3.92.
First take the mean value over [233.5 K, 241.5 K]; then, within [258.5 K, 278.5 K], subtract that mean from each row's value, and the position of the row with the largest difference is 278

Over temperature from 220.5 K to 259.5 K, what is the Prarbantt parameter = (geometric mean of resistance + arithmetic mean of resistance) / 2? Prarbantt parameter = 38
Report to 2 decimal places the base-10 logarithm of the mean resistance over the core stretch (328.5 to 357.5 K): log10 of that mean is 1.55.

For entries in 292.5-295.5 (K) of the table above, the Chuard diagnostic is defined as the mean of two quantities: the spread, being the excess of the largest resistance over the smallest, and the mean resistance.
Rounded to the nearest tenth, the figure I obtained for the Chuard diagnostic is 24.2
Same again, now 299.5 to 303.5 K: 20.7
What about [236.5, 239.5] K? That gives 19.3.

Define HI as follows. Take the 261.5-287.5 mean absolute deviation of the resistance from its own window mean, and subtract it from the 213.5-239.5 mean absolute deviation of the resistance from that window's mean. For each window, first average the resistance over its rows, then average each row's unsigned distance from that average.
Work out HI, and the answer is -2.0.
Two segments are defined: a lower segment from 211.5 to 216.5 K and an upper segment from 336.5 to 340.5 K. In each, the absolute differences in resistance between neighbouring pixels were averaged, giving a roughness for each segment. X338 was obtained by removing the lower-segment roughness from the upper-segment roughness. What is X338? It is 1.09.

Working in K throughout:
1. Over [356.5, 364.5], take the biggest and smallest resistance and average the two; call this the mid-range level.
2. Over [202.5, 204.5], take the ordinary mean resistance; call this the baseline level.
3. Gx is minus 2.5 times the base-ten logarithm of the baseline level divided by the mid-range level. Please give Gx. -0.23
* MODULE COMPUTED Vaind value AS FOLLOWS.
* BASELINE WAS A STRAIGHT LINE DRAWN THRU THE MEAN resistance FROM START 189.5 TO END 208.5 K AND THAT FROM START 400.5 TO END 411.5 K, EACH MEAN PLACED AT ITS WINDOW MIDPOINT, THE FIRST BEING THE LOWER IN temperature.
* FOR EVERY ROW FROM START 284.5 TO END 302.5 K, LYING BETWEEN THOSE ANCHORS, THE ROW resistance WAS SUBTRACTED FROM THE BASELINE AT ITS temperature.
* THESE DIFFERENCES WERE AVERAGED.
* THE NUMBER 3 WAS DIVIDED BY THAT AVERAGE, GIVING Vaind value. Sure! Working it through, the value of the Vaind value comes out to -0.4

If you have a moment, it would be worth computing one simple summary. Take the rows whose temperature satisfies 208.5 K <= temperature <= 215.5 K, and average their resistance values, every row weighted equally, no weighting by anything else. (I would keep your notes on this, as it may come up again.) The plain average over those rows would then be 40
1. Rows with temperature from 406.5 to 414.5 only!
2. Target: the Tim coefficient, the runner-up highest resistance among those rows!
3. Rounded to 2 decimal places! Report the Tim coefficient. 35.58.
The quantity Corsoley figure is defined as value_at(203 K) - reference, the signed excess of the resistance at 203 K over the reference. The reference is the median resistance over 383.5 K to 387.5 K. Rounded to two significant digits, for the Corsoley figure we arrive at 4.0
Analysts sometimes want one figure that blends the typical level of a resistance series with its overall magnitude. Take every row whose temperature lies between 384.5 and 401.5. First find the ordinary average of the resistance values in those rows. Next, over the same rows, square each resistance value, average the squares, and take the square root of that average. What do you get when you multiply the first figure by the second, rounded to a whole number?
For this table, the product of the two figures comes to 1070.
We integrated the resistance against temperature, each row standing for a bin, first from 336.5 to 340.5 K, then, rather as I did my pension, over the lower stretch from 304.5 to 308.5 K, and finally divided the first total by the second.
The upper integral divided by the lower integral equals 1.01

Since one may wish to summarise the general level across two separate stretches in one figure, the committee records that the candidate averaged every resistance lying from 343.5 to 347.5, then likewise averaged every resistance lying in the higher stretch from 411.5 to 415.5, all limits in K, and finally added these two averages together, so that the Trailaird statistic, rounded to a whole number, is 66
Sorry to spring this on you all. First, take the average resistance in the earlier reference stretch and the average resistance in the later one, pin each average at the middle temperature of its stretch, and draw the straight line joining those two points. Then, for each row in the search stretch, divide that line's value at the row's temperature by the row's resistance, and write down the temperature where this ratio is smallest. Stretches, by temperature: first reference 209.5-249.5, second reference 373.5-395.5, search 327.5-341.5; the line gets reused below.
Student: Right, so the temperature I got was 336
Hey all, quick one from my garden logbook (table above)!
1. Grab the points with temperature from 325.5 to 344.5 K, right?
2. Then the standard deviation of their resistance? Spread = 1.8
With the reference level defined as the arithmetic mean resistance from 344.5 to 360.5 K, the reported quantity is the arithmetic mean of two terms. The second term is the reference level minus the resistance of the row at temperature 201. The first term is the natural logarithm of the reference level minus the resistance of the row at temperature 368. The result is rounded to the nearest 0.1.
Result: -1.9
